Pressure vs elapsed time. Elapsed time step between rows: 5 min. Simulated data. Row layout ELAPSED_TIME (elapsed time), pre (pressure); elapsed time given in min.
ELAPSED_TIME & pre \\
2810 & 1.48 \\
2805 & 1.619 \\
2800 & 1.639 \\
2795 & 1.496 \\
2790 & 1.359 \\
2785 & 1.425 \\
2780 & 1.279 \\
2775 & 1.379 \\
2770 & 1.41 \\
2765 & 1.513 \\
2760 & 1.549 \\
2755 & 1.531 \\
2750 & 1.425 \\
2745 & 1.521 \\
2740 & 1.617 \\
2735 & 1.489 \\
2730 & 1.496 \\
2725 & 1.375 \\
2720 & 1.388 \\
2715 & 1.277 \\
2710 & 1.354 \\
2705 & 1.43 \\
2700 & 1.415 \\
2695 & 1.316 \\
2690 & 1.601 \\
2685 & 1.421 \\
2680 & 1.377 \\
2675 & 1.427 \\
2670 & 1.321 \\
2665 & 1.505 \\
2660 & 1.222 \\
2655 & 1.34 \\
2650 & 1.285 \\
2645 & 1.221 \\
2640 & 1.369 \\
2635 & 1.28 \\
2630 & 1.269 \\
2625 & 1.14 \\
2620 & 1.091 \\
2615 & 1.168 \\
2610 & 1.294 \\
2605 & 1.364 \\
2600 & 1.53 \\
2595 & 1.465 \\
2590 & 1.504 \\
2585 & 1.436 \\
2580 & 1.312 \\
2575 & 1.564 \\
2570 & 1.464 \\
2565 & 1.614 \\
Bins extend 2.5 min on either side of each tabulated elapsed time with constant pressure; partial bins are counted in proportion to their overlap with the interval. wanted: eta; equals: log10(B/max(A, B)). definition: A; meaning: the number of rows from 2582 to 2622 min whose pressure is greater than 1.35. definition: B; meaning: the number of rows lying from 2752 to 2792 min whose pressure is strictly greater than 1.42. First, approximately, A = 5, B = 4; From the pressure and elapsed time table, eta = -0.10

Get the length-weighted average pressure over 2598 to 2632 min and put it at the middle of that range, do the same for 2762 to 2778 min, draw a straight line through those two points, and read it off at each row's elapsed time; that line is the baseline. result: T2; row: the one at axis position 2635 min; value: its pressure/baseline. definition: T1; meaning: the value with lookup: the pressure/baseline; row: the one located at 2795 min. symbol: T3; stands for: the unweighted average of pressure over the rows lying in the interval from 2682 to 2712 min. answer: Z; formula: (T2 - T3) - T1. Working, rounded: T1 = 1.02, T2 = 1.00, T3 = 1.42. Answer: -1.45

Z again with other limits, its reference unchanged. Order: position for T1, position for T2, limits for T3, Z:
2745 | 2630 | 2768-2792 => -1.46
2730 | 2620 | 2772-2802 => -1.65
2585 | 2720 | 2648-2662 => -1.44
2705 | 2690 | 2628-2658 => -1.15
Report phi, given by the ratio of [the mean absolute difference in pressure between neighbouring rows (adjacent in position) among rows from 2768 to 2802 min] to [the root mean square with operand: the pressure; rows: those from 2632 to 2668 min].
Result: 0.08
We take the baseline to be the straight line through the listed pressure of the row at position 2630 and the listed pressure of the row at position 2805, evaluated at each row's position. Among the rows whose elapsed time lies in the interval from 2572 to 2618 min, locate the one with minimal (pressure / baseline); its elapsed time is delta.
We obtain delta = 2615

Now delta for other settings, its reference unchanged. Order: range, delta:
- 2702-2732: 2715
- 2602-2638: 2620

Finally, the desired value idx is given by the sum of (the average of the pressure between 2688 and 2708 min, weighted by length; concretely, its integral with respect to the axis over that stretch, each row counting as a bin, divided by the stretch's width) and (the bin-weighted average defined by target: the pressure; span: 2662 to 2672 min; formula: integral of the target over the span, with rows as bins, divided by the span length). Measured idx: 2.84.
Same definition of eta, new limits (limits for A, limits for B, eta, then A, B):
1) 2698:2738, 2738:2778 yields -0.07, 7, 6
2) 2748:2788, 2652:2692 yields -0.24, 7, 4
